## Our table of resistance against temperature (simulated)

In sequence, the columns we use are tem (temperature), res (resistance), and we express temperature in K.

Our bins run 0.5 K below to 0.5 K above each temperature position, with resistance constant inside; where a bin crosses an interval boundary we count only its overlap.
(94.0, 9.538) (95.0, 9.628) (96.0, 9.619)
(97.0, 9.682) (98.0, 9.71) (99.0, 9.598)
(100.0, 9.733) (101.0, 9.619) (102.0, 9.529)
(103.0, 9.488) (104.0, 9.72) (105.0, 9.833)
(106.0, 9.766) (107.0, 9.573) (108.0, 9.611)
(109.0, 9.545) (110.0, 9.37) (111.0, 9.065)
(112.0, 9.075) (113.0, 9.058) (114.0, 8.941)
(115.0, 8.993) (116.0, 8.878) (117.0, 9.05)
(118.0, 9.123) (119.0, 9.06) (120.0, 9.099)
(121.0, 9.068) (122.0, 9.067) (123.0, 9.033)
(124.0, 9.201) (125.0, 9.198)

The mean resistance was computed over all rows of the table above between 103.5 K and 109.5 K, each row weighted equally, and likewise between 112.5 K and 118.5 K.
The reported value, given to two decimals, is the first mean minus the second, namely 0.67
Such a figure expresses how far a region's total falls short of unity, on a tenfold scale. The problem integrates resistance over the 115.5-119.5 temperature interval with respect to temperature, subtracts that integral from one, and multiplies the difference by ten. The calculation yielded -351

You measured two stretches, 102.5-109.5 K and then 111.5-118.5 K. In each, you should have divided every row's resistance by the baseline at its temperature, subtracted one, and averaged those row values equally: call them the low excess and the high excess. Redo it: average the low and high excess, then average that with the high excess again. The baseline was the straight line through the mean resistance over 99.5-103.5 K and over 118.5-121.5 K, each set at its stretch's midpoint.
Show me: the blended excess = -0.011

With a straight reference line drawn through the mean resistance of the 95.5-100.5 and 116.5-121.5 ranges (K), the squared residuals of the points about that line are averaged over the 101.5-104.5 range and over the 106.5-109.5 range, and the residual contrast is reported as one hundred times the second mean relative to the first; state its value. 214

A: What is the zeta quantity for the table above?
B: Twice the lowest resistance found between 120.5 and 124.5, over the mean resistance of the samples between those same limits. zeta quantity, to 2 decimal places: 1.99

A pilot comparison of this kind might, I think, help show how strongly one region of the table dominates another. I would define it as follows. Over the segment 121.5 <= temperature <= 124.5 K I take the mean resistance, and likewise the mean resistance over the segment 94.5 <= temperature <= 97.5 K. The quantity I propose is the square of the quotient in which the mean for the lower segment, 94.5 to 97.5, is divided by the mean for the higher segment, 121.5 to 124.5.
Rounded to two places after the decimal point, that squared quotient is 1.12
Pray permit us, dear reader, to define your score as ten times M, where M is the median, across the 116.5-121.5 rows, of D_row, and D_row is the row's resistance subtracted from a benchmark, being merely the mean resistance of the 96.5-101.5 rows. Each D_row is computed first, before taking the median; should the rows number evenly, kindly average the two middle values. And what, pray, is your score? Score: 6.0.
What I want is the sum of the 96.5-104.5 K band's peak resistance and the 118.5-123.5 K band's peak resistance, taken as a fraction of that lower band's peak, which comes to 1.93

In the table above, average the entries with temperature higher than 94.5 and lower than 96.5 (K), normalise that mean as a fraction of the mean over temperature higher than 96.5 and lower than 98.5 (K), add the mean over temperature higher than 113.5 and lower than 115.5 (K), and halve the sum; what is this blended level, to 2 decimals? 4.98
